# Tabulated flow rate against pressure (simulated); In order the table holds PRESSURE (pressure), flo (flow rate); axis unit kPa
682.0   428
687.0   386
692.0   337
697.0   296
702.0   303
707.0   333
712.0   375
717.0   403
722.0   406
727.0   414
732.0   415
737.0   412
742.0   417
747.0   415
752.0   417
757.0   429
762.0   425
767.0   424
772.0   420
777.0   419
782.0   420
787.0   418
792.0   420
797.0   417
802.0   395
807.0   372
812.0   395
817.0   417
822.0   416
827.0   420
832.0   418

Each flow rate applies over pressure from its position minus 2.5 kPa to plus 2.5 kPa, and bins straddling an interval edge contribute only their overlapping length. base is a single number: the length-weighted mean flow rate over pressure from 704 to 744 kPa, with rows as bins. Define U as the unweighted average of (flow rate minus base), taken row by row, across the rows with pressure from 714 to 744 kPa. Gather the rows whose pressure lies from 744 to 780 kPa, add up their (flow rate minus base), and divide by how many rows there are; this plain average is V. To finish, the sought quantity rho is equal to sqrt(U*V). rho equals 20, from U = 16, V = 26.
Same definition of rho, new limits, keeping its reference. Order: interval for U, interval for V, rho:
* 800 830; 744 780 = 13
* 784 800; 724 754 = 21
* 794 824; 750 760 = 13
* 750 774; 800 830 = 14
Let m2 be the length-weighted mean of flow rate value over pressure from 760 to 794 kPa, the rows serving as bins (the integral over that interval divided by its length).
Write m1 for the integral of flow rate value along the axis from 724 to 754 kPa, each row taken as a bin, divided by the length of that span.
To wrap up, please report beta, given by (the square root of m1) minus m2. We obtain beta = -400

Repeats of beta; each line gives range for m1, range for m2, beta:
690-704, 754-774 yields -407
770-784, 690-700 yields -294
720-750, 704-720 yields -349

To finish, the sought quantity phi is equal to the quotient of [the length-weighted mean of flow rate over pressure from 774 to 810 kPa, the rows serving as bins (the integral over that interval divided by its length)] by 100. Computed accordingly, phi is 4.09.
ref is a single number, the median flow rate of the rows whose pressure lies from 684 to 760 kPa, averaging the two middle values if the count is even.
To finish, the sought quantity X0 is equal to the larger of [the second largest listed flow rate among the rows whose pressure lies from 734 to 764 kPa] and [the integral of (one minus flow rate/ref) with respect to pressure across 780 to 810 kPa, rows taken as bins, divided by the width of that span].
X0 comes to 425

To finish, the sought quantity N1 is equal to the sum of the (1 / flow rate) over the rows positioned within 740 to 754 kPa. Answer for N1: 0.007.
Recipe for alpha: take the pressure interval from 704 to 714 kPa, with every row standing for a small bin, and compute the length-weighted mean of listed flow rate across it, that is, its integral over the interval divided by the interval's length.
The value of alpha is 350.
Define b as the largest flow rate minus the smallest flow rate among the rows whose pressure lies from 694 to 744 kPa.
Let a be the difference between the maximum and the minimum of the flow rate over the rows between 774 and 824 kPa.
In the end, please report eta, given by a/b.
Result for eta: 0.40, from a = 48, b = 121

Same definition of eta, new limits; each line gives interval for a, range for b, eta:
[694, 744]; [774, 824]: 2.52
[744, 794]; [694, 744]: 0.12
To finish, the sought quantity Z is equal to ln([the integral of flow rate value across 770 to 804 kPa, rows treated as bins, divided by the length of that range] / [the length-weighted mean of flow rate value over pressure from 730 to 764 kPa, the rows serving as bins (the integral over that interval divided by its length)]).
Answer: -0.01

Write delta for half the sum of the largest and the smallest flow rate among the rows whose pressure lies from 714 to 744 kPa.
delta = 410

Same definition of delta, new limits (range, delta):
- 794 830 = 396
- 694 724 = 351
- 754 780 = 424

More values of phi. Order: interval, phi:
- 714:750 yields 4.11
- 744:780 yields 4.21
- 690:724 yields 3.50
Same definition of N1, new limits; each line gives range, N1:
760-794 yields 0.017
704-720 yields 0.008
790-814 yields 0.013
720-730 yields 0.005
